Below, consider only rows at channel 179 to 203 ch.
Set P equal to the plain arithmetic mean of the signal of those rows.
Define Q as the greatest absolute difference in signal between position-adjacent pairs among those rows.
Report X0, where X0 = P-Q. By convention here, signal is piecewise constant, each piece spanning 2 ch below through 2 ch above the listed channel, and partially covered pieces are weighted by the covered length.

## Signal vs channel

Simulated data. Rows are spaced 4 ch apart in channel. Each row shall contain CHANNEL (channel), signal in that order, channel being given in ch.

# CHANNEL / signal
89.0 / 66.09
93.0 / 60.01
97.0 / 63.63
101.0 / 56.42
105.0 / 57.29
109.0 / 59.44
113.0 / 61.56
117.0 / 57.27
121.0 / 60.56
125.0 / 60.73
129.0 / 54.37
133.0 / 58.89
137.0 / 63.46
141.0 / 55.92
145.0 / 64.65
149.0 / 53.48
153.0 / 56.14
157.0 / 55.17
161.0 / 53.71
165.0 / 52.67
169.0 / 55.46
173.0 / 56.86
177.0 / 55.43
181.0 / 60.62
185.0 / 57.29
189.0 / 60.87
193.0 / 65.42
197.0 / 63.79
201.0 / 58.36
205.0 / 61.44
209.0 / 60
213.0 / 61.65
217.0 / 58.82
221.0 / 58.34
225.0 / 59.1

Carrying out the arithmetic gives 56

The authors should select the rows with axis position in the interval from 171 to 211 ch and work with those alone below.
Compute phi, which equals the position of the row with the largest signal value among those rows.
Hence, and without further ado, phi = 193.0 ch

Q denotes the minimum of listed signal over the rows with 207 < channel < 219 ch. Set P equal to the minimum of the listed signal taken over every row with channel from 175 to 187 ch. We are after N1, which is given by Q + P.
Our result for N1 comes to 114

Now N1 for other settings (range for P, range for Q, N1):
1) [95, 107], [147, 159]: 110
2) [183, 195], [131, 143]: 113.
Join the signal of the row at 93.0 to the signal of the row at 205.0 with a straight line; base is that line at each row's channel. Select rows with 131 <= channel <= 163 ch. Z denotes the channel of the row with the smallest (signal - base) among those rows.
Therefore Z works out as 149.0 ch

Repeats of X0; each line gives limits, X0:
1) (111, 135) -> 53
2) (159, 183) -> 51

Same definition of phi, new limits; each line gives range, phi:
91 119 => 97.0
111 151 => 145.0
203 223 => 213.0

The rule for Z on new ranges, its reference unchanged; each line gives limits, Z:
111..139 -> 129.0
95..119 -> 101.0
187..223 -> 221.0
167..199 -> 177.0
